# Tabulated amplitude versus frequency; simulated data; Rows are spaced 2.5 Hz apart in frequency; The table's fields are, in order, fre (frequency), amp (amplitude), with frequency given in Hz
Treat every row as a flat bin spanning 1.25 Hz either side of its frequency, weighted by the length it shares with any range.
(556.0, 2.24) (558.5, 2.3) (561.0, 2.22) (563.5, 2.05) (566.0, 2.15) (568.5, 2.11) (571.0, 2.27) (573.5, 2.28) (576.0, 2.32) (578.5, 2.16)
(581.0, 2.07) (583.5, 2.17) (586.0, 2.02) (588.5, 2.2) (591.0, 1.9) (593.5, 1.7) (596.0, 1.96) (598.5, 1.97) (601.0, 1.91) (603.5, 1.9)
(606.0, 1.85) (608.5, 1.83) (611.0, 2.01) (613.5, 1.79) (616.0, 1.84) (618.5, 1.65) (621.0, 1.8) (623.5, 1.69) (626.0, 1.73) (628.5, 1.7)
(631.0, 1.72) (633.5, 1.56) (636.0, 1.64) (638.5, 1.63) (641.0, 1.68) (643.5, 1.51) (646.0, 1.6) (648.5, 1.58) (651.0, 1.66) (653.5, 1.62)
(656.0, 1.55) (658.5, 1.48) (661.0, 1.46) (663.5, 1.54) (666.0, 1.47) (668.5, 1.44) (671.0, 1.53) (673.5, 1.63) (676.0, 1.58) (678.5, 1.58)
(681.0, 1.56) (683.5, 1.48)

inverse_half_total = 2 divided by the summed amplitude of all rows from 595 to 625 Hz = 0.090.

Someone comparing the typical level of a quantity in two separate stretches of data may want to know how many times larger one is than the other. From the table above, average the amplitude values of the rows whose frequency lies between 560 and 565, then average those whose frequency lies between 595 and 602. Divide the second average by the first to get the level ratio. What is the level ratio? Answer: 0.91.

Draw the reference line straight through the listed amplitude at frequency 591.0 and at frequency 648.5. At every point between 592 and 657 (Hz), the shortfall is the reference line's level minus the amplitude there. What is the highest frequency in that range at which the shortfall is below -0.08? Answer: 651.0 Hz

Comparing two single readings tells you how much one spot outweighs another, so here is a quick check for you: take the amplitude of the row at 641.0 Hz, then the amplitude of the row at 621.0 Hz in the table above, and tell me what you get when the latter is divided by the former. 1.07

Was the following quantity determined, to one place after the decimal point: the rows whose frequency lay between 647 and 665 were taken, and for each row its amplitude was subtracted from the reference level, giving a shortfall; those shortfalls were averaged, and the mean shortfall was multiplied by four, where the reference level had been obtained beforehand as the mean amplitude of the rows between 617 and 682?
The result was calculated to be 0.2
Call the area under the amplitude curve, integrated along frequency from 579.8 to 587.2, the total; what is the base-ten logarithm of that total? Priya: 1.19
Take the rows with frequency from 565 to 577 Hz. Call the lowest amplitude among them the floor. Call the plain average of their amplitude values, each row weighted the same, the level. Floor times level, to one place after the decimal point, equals 4.7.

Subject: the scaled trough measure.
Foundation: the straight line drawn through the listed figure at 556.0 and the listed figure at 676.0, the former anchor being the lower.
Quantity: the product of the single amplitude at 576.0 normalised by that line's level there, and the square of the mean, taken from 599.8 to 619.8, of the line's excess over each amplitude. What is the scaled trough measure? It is 0.010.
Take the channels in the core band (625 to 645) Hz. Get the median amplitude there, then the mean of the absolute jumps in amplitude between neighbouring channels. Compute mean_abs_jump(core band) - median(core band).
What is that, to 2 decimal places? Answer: -1.59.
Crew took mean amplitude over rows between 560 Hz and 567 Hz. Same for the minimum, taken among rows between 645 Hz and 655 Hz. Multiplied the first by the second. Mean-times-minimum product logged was 3.4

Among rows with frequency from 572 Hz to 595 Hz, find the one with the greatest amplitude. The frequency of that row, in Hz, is 576.0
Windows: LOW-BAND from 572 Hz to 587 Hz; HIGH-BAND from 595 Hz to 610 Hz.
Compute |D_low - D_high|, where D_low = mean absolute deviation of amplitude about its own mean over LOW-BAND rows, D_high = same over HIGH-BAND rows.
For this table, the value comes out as 0.043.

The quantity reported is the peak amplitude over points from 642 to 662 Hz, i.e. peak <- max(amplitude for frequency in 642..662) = 1.66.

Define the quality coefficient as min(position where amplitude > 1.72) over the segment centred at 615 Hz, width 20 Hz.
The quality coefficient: 606.0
